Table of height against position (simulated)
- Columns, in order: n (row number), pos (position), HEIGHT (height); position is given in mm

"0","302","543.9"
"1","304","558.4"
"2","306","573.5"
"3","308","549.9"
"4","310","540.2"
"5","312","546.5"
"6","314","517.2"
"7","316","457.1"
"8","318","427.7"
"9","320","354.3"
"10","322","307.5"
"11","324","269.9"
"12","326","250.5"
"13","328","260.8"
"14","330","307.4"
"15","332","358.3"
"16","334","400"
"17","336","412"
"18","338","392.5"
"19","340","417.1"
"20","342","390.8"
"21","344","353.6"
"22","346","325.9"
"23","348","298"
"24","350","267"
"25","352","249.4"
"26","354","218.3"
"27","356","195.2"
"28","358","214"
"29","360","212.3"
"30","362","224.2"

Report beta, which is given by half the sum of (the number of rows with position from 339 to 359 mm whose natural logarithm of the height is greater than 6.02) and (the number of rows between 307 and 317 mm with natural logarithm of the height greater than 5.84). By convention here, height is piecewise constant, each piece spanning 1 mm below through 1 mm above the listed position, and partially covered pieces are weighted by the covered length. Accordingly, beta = 3.0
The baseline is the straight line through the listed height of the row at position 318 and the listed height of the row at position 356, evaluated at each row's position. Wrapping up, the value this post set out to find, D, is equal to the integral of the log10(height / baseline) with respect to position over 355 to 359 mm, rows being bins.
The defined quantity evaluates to 0.14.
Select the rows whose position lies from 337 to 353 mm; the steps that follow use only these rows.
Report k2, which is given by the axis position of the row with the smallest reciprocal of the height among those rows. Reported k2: 340 mm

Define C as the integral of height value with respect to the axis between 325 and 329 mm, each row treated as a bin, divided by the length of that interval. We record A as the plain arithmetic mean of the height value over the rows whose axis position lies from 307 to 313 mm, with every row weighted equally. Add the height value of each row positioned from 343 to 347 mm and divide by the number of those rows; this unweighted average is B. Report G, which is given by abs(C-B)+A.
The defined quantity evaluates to 630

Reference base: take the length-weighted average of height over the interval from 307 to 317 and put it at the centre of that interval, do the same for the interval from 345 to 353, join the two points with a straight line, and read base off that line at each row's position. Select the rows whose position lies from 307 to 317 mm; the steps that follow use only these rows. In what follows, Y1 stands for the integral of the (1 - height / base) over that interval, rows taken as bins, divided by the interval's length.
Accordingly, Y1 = 0.00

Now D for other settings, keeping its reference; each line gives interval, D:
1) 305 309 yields 0.22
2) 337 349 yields 1.43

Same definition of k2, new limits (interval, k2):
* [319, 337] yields 336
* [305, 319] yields 306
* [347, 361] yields 348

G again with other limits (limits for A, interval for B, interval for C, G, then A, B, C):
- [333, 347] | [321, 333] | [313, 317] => 579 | 385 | 292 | 487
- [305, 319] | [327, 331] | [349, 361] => 574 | 516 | 284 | 226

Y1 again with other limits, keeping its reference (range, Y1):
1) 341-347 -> -0.12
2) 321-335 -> 0.26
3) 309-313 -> -0.03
